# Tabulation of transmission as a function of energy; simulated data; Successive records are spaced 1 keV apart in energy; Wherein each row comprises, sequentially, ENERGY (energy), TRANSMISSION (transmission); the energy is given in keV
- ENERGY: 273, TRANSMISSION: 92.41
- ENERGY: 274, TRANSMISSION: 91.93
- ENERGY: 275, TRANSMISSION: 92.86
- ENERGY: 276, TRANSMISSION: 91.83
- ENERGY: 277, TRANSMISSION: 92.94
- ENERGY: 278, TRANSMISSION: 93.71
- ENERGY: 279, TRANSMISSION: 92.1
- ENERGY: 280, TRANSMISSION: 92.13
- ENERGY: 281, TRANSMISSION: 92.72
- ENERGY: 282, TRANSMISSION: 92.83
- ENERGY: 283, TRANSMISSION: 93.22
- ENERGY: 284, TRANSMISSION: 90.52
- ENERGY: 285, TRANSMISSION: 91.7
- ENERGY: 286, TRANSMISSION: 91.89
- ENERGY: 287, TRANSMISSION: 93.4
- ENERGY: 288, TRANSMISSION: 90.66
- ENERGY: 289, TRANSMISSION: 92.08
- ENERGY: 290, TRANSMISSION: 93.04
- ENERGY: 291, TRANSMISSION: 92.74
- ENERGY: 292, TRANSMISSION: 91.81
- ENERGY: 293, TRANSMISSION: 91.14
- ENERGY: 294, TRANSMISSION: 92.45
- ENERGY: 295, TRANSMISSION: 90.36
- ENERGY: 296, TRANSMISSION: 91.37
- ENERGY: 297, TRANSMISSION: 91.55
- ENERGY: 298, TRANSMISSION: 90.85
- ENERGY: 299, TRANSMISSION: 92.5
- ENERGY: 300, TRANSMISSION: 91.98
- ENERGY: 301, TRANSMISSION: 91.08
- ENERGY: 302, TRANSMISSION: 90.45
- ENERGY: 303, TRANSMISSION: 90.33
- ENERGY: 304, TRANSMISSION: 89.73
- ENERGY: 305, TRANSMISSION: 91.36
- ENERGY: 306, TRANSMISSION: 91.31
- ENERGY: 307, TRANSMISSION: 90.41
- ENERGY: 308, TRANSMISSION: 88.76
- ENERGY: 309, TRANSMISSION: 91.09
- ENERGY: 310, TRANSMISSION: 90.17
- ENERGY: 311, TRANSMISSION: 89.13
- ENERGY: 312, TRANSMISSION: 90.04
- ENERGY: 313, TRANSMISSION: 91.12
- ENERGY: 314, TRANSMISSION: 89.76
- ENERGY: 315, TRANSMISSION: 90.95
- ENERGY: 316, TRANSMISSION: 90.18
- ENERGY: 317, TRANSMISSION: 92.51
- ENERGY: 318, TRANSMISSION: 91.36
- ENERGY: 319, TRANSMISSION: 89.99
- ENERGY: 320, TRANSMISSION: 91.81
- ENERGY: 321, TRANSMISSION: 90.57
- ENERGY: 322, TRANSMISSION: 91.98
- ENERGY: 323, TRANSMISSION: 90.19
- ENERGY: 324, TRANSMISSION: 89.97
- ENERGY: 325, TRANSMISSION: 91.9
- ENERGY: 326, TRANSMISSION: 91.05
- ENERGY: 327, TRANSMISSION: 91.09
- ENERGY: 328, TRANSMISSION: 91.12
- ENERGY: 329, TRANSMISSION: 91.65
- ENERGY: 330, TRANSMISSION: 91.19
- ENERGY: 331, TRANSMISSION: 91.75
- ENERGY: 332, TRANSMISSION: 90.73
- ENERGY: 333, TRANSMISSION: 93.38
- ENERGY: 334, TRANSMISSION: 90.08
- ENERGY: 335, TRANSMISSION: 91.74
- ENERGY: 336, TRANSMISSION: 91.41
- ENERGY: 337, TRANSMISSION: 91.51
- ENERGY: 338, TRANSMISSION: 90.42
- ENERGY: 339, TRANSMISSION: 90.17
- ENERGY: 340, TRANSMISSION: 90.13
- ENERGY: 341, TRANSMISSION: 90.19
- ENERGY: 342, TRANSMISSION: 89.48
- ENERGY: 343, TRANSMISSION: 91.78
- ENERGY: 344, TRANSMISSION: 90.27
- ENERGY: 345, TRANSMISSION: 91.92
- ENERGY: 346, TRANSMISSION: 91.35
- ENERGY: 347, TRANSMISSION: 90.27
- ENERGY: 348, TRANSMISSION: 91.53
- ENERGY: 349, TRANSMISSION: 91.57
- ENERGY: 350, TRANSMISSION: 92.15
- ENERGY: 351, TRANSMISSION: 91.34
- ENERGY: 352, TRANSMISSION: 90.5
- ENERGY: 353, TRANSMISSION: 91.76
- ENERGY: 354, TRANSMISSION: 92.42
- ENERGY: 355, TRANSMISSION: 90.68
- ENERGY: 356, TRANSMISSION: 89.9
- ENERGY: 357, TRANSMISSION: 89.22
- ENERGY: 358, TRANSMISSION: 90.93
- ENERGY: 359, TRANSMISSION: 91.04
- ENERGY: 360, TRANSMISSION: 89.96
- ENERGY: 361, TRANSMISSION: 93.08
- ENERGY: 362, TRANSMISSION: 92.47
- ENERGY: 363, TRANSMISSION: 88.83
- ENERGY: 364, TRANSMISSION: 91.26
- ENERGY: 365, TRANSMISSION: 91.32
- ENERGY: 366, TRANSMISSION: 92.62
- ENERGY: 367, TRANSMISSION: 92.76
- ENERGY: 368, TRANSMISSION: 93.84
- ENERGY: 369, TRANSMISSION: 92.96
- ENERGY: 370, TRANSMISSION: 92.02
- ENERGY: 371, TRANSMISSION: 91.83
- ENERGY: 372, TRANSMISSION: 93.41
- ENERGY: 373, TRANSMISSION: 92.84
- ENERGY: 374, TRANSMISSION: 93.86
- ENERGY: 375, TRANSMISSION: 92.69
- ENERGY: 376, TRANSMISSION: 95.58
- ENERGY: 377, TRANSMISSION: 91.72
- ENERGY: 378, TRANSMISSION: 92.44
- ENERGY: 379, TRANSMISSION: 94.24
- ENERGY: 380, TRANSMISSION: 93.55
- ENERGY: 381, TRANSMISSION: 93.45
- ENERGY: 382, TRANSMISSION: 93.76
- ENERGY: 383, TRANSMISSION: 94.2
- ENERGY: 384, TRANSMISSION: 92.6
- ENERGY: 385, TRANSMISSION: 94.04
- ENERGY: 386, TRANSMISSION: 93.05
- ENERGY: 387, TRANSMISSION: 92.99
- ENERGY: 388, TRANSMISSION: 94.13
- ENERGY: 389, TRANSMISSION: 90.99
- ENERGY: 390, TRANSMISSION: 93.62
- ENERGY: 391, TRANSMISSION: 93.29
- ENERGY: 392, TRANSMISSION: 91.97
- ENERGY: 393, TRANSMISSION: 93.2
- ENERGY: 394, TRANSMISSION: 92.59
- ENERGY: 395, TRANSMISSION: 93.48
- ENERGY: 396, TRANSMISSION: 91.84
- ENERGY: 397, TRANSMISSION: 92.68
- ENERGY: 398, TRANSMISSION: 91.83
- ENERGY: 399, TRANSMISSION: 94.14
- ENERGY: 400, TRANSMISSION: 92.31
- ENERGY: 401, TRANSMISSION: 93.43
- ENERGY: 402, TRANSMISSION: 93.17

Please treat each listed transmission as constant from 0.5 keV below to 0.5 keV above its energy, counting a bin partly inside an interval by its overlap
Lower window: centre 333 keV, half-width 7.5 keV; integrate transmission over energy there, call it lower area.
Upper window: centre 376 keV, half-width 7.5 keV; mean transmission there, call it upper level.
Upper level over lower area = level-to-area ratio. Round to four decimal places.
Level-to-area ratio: 0.0682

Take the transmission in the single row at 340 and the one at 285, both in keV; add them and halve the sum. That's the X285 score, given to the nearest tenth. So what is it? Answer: 90.9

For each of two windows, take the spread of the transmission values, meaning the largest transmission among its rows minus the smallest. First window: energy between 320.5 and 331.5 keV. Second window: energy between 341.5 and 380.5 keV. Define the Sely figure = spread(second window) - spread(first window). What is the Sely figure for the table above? 4.7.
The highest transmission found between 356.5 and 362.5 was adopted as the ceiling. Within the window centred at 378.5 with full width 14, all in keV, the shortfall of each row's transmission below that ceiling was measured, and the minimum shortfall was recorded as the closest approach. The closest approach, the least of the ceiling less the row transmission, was -2.5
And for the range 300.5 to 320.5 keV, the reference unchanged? 0.6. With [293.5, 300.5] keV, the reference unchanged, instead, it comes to 0.6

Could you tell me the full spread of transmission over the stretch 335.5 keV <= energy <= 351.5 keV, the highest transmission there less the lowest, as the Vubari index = 2.67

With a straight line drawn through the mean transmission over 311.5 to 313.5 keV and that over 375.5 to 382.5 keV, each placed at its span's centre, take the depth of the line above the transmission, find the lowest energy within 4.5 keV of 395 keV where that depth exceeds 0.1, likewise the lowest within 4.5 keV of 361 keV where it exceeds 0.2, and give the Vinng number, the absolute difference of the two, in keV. 34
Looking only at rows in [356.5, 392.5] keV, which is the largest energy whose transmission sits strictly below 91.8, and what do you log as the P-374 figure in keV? 389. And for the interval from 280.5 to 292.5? 288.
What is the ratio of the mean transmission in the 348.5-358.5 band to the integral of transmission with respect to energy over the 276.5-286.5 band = 0.099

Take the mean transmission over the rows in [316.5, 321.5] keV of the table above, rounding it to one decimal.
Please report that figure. 91.2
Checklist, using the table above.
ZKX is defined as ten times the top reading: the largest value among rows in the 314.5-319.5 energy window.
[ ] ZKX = 925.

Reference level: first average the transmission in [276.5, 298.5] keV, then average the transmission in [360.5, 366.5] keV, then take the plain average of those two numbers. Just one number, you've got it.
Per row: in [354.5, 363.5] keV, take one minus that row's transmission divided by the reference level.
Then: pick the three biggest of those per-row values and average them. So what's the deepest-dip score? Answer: 0.027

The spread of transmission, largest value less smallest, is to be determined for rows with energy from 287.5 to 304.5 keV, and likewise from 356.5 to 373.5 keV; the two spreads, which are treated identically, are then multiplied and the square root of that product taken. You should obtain 4.1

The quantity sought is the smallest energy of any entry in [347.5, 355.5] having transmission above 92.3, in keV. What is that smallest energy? 354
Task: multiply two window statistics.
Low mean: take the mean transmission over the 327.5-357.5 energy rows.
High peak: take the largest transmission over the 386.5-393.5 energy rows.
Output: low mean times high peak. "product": 8571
